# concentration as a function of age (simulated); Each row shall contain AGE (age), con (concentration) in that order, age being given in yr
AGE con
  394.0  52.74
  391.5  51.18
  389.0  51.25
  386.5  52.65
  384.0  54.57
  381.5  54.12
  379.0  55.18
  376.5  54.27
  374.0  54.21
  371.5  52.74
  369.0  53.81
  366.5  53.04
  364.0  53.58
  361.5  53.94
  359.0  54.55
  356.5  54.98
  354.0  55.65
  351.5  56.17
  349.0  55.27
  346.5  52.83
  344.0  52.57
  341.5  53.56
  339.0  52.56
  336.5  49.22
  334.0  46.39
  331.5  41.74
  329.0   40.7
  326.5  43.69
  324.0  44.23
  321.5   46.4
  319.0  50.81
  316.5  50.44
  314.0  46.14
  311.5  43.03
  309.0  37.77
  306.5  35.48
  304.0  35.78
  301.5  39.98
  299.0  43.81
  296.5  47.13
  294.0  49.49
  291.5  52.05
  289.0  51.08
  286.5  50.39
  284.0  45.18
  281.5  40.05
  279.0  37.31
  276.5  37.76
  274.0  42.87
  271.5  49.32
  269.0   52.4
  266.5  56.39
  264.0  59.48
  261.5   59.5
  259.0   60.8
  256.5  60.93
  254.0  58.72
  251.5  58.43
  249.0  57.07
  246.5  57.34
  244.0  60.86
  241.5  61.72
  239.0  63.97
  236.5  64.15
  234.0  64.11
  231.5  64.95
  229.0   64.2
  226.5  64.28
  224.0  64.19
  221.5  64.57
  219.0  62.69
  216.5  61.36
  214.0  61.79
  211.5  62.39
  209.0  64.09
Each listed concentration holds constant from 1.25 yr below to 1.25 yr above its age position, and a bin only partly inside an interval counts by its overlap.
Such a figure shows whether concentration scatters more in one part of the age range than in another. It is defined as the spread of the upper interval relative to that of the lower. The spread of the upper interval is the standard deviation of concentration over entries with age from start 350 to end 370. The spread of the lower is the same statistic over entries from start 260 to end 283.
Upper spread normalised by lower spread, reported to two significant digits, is 0.12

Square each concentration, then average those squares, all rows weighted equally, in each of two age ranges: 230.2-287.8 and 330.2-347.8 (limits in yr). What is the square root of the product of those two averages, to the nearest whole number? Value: 2781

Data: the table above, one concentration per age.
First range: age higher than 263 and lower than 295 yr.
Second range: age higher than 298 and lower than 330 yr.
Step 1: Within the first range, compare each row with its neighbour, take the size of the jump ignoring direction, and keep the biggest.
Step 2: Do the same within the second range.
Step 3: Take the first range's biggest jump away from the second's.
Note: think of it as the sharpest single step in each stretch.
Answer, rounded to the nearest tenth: -1.2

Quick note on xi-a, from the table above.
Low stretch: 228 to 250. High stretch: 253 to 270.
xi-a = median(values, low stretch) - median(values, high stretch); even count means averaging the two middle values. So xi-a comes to 4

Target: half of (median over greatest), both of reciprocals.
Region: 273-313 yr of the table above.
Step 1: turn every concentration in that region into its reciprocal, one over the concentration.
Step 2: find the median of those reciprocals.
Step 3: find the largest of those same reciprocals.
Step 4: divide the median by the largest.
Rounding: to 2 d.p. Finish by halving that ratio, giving 0.41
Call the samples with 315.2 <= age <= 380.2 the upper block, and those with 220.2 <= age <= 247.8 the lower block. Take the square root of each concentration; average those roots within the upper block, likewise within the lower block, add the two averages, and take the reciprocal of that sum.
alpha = 0.0662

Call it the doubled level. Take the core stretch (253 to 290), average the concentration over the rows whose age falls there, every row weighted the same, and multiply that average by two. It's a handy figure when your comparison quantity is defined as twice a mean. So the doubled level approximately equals 102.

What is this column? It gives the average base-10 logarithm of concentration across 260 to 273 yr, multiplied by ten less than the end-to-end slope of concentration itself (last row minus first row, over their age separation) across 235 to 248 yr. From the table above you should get -18.6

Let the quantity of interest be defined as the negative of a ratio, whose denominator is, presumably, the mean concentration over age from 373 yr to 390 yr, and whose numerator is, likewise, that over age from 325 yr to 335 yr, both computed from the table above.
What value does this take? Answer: -0.80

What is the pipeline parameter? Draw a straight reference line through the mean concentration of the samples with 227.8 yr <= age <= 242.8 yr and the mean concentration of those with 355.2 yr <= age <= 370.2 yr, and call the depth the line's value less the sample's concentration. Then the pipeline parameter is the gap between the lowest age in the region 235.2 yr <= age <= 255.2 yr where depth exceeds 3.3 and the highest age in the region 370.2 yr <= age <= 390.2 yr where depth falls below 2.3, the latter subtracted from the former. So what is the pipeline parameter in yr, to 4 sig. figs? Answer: -142.5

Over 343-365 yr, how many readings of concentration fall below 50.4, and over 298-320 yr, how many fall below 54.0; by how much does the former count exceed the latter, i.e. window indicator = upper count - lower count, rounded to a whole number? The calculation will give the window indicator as -9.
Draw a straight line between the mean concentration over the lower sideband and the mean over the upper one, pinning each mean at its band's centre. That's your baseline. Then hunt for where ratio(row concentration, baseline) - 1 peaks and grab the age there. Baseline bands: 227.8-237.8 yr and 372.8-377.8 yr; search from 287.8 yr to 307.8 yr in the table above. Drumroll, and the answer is 291.5 yr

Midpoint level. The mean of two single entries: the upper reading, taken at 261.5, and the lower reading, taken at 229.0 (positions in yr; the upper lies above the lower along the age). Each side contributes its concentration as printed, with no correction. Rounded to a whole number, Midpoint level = 62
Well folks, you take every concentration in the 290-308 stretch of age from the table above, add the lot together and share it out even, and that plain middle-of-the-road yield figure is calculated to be 43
